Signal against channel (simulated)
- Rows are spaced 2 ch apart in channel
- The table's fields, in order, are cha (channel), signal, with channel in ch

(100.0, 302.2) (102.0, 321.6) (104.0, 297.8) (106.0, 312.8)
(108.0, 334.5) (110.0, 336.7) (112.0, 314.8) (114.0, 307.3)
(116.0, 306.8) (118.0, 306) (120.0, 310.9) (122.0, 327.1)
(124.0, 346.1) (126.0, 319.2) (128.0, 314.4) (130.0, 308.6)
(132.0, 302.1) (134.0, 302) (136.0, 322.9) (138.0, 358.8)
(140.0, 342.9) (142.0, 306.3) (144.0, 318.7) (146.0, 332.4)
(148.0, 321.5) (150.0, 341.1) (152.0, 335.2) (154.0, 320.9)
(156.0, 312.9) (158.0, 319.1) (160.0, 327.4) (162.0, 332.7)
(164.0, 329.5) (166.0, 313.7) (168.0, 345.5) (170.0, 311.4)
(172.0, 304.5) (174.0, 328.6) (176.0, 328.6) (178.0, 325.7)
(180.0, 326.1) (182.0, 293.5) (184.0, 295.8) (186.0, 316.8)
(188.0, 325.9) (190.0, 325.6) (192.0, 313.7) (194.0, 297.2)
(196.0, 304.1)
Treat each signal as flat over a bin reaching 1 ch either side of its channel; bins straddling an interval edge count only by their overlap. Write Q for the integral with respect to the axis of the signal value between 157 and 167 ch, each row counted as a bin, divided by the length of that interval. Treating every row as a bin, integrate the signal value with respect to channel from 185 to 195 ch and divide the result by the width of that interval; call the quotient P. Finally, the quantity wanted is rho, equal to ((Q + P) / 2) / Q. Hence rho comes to 0.99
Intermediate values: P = 316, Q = 324.5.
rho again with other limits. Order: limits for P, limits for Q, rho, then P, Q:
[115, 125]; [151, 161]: 0.99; 319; 323.1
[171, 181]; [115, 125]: 1.01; 323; 319.4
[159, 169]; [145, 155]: 1.00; 330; 330.2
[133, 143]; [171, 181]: 1.01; 327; 322.7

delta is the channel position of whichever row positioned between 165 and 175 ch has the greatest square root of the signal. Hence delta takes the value 168.0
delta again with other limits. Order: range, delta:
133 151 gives 138.0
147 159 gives 150.0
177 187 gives 180.0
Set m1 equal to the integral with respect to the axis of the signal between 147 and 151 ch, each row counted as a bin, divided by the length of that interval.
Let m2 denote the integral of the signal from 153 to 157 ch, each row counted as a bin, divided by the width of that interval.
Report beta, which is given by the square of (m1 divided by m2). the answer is 1.09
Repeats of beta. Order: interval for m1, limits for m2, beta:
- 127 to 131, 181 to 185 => 1.12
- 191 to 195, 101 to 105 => 0.97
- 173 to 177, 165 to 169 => 0.99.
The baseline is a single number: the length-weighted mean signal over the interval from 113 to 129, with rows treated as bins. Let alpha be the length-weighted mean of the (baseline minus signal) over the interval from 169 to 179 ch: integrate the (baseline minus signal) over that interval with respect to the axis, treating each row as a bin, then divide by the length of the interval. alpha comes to -2.5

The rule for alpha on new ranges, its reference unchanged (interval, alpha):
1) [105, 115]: -4.0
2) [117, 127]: -4.6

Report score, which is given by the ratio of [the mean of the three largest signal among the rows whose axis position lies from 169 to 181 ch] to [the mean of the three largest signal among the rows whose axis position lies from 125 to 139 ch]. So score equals 0.98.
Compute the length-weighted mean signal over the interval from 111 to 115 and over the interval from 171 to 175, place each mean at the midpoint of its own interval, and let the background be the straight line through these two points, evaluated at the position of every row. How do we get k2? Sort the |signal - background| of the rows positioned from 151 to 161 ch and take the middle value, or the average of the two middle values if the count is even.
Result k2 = 6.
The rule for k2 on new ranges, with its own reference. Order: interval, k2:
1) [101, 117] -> 8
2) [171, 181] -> 12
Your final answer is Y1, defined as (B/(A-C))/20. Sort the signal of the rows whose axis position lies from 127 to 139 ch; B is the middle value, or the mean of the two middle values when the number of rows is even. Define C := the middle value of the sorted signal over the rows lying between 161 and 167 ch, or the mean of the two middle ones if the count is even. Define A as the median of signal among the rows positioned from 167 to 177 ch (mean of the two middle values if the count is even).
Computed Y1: -17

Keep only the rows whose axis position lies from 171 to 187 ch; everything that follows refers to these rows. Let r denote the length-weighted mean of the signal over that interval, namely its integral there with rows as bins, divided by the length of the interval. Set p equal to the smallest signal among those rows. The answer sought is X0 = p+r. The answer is 608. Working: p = 293.5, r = 315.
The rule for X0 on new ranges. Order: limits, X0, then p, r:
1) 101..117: 614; 297.8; 317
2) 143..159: 638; 312.9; 325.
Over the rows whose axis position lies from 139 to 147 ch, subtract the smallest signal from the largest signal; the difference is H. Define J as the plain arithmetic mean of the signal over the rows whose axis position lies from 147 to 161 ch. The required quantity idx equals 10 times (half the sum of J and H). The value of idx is 1810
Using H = 37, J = 325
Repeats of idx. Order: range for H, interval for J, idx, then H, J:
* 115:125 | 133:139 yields 1840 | 40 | 328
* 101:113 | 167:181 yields 1816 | 39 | 324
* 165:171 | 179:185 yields 1696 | 34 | 305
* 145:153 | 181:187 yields 1608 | 20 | 302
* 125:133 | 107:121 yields 1669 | 17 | 317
